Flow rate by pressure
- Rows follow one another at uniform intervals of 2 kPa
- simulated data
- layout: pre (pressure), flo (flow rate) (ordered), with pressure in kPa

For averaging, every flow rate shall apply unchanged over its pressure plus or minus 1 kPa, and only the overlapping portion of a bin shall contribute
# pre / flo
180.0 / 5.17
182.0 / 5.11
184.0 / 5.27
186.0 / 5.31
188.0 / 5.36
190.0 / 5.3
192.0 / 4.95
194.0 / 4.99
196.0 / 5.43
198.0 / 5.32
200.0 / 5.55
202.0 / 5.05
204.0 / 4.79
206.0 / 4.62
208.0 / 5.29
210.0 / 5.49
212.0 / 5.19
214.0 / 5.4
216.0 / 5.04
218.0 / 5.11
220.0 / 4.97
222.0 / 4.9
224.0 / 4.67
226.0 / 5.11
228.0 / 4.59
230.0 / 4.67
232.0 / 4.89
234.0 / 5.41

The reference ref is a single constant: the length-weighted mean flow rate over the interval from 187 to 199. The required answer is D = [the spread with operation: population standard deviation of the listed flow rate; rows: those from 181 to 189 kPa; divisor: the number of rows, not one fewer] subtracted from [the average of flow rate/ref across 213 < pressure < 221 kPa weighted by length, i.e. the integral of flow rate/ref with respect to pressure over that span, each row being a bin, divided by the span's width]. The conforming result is 0.89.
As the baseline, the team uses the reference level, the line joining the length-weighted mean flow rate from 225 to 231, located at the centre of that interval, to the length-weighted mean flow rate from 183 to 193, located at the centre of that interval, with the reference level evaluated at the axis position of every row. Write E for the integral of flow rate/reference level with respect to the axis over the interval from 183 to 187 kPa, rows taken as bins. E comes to 4.01 kPa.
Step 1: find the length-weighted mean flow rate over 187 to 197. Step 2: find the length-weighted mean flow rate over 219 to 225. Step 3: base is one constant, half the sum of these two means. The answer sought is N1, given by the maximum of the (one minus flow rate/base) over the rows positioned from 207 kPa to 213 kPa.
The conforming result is -0.03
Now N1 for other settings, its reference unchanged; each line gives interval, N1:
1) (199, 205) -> 0.05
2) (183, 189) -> -0.05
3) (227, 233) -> 0.09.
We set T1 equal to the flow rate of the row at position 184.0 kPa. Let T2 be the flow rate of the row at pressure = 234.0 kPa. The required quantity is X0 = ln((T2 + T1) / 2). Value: 1.68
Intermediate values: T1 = 5.27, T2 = 5.41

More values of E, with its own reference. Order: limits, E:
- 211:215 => 4.27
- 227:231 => 3.88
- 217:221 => 4.12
